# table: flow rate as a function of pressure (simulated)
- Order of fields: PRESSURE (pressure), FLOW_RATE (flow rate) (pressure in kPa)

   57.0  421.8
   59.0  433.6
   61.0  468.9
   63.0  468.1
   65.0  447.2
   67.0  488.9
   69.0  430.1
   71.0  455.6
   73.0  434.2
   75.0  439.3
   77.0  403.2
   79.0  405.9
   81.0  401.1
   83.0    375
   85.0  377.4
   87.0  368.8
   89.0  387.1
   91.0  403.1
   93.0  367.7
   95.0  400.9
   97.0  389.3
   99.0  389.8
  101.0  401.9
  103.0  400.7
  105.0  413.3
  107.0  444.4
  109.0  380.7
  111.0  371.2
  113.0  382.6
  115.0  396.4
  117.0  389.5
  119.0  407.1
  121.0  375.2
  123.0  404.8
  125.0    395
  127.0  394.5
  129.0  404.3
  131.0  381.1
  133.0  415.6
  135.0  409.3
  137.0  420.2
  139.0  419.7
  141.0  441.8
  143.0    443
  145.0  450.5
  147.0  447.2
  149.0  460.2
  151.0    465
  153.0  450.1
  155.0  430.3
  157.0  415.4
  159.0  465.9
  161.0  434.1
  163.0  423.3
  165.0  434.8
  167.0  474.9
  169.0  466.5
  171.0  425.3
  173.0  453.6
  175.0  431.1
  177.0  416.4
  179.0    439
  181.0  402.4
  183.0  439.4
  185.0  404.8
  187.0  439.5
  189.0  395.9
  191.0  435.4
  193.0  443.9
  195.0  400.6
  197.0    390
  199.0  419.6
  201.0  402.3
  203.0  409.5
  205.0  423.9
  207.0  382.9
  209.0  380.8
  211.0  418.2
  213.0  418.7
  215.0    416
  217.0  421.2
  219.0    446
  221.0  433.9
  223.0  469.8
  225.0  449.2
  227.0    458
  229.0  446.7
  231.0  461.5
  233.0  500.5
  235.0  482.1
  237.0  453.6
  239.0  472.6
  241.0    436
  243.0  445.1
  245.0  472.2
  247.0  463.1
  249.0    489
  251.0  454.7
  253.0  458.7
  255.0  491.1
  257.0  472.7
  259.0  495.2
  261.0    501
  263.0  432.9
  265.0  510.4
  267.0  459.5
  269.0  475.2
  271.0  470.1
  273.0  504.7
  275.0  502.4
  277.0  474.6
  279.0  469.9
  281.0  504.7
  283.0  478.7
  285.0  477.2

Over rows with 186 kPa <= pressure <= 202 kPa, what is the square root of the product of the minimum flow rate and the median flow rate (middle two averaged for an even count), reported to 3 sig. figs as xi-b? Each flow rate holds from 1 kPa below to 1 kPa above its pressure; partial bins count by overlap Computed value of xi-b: 400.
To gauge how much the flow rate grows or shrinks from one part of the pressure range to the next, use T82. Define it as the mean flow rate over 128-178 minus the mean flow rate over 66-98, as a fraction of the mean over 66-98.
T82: 0.067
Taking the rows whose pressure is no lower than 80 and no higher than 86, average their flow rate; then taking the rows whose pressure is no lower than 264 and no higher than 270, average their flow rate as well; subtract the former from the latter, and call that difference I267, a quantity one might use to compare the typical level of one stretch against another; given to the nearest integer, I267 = 97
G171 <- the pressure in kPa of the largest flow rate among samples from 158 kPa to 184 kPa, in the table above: 167.0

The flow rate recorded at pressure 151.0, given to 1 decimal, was 465.0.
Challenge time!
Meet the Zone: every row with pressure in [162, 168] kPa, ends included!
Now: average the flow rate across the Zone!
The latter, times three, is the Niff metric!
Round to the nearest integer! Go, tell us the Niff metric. 1333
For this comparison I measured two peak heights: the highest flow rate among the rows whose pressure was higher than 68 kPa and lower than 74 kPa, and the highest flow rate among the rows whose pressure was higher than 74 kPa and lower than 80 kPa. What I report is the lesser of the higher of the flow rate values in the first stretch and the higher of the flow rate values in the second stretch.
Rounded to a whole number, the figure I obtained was 439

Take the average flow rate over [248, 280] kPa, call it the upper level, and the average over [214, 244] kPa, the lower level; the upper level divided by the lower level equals 1.06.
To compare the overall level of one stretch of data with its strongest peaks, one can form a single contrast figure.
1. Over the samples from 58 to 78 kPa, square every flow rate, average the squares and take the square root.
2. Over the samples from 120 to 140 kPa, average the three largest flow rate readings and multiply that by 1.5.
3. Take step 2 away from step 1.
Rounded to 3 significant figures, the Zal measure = -180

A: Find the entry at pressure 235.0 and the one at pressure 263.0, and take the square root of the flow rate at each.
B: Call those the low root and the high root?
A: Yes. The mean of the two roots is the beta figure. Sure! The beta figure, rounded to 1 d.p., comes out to 21.4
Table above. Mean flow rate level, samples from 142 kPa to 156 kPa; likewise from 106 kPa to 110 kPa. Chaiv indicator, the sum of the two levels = 862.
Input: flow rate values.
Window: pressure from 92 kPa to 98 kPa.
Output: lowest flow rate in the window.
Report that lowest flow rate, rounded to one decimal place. 367.7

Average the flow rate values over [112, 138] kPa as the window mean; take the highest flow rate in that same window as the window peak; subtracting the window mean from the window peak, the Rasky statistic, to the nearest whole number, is 22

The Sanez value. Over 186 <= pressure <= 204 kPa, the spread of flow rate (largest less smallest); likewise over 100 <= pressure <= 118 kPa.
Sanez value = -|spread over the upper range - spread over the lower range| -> -19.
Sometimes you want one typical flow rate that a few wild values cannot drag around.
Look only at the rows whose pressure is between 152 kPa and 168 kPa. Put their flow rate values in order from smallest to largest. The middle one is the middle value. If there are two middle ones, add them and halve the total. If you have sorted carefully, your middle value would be 434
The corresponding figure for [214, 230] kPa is 446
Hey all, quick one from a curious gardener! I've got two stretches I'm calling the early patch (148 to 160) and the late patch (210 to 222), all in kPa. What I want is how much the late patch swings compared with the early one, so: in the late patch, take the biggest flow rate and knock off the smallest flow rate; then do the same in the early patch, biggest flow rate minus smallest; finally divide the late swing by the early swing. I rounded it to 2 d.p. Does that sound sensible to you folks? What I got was 0.59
